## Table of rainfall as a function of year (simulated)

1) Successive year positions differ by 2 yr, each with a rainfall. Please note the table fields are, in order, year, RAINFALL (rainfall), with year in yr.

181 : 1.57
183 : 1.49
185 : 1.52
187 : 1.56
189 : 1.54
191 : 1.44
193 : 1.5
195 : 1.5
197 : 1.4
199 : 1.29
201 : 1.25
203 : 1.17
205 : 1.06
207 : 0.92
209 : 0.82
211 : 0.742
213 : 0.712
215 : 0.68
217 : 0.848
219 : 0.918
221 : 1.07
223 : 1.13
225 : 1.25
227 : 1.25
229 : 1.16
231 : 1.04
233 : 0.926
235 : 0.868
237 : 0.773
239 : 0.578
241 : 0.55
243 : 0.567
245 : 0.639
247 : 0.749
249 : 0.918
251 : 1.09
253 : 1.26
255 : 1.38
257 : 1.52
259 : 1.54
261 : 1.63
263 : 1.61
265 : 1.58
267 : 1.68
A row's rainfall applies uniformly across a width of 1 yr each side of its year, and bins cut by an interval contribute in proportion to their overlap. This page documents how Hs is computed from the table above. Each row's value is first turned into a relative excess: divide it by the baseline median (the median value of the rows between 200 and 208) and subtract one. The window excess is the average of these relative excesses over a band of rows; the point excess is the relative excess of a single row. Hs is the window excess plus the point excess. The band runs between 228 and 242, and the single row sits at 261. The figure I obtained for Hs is 0.22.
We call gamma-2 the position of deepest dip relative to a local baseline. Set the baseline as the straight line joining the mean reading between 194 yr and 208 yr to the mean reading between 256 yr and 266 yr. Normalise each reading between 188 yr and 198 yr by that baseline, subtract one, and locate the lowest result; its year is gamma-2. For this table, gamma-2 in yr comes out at 197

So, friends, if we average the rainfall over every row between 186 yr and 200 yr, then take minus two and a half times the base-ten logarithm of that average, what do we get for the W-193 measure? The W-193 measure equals -0.4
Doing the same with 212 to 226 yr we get 0.1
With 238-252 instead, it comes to 0.3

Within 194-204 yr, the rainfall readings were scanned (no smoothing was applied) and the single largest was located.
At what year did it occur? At 195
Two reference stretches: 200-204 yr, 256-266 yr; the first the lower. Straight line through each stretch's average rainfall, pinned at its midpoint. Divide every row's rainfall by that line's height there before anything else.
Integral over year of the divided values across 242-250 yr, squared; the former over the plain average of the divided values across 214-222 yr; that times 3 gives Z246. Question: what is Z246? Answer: 67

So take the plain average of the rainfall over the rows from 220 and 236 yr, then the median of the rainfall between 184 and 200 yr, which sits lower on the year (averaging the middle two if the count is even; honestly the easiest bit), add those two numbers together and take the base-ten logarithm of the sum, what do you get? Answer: 0.41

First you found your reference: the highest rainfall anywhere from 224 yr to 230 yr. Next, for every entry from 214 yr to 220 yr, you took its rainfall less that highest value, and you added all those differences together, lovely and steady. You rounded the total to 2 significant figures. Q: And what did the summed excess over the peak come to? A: -1.3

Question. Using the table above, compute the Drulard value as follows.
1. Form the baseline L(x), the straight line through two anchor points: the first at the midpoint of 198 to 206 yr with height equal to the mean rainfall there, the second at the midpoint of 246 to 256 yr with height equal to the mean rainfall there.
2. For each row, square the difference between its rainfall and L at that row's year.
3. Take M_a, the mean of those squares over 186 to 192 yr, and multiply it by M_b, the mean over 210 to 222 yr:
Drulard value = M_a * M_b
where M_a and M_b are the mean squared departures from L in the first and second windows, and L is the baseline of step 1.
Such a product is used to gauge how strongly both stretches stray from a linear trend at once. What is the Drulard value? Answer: 0.011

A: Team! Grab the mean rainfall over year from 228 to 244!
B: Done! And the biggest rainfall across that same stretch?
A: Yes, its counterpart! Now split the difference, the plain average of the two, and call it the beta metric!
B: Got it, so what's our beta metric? 0.98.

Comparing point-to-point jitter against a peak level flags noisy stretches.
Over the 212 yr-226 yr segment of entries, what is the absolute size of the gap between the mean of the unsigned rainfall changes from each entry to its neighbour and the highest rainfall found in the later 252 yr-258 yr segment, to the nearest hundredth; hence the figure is 1.42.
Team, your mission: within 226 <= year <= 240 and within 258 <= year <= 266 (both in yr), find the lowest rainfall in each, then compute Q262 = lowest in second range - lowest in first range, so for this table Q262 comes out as 0.96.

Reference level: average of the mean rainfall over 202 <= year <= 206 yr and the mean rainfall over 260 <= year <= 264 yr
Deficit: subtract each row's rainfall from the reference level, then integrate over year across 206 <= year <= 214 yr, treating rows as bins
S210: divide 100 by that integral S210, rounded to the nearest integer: 22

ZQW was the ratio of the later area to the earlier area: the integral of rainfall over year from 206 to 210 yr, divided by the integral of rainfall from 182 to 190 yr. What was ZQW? 0.3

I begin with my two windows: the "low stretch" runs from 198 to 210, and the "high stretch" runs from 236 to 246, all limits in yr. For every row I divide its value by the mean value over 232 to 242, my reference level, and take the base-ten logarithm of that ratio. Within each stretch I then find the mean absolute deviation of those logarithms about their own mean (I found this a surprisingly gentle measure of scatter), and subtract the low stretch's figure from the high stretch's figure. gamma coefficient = -0.02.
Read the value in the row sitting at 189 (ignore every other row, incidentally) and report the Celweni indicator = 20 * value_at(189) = 30.8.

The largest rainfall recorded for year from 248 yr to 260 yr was 1.54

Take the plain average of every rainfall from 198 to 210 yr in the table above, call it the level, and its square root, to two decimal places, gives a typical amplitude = 1.04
